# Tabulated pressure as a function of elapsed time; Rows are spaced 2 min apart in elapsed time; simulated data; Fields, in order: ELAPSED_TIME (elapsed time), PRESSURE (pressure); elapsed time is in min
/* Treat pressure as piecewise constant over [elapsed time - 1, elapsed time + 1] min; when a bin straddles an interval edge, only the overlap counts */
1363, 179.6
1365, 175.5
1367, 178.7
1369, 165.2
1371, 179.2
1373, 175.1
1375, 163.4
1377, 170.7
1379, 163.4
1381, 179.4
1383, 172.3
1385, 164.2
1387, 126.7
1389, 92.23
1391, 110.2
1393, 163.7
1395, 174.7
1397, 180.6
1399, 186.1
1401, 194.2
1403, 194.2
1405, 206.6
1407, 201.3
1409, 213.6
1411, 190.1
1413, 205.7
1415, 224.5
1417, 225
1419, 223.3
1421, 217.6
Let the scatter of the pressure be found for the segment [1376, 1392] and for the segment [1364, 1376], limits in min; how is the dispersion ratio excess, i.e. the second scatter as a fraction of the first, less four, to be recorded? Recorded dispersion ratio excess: -3.8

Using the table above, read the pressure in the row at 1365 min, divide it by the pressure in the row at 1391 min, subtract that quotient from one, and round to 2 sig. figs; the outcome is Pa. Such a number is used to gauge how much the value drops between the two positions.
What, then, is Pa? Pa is -0.59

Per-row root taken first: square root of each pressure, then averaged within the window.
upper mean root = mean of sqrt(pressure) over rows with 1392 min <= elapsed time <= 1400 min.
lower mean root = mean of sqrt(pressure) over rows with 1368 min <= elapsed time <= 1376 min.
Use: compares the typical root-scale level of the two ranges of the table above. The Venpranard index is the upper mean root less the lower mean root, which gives 0.2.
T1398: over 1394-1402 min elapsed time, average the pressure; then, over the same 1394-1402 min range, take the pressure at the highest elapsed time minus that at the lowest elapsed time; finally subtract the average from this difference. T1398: -164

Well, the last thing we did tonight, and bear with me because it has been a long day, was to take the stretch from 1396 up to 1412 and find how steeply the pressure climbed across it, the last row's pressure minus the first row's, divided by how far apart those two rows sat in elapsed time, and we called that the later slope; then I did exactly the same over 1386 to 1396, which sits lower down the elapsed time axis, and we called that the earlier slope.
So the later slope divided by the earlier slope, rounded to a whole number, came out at 0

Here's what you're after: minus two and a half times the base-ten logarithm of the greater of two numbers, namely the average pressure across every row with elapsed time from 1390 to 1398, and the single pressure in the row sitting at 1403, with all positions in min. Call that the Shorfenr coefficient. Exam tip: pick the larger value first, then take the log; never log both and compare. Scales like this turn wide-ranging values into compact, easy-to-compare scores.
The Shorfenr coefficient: -5.72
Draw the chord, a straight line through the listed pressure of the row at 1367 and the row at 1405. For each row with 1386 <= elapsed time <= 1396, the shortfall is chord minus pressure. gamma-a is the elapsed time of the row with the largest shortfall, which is 1389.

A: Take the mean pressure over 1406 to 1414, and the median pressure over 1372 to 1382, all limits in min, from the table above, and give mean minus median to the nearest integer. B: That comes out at 32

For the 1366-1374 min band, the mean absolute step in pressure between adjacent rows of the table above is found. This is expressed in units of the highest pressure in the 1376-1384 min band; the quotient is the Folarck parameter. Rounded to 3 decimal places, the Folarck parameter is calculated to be 0.059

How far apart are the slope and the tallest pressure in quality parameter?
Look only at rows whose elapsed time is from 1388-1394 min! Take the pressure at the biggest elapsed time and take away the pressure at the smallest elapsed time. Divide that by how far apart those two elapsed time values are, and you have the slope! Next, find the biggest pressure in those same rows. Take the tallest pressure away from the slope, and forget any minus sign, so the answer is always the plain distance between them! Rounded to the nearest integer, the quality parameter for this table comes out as 146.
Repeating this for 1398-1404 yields 192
